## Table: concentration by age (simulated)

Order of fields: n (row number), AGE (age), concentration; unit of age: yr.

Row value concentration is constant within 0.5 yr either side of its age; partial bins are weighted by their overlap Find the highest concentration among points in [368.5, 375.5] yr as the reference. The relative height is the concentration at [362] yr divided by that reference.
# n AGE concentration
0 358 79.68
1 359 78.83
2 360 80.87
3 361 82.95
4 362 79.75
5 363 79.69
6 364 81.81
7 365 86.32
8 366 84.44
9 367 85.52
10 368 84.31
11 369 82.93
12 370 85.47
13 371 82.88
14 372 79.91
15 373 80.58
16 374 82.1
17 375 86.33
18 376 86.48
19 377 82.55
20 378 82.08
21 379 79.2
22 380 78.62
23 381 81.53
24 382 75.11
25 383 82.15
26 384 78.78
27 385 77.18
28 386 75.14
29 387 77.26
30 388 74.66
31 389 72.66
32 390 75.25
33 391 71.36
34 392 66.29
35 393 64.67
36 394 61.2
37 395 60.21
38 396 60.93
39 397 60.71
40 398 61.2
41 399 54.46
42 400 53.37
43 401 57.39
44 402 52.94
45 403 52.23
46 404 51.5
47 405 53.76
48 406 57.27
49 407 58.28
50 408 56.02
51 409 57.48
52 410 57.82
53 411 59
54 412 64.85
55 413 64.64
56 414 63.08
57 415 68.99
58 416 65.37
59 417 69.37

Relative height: 0.924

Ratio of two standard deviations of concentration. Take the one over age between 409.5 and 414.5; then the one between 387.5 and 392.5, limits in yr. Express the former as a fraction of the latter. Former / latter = 0.91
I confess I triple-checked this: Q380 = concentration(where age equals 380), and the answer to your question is 78.62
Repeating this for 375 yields 86.33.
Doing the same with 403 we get 52.23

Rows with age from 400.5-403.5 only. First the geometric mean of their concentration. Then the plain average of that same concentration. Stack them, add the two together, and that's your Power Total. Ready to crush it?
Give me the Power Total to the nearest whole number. 108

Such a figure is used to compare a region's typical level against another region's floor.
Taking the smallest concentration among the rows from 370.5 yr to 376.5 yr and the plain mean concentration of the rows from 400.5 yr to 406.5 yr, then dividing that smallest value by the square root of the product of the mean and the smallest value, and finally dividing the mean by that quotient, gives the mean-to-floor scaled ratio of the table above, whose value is 45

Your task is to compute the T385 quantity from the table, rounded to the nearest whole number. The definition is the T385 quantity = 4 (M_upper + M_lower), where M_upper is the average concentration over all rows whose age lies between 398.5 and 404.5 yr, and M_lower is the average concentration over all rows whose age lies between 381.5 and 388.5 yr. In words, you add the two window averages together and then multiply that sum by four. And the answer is 523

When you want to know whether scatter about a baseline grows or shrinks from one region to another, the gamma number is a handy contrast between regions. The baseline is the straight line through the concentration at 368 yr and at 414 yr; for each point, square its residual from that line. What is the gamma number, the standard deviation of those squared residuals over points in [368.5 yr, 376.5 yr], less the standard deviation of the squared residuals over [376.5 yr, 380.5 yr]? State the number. 10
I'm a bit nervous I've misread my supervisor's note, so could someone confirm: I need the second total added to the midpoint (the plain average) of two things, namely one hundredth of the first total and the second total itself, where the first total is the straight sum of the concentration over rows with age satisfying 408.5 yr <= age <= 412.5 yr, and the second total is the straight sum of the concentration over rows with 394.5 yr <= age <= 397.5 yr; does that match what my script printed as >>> 274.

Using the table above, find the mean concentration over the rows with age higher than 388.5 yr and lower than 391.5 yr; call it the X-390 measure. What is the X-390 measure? 73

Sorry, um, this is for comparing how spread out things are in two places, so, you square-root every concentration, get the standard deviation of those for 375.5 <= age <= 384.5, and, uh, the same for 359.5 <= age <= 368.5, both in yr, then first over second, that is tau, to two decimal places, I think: 1.33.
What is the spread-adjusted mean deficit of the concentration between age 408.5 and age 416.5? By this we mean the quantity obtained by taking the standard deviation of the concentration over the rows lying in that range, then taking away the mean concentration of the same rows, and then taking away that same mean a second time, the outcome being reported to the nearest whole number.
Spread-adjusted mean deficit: -121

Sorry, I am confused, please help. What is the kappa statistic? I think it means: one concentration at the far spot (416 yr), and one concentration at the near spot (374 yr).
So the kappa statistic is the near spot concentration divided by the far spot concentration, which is 1.26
